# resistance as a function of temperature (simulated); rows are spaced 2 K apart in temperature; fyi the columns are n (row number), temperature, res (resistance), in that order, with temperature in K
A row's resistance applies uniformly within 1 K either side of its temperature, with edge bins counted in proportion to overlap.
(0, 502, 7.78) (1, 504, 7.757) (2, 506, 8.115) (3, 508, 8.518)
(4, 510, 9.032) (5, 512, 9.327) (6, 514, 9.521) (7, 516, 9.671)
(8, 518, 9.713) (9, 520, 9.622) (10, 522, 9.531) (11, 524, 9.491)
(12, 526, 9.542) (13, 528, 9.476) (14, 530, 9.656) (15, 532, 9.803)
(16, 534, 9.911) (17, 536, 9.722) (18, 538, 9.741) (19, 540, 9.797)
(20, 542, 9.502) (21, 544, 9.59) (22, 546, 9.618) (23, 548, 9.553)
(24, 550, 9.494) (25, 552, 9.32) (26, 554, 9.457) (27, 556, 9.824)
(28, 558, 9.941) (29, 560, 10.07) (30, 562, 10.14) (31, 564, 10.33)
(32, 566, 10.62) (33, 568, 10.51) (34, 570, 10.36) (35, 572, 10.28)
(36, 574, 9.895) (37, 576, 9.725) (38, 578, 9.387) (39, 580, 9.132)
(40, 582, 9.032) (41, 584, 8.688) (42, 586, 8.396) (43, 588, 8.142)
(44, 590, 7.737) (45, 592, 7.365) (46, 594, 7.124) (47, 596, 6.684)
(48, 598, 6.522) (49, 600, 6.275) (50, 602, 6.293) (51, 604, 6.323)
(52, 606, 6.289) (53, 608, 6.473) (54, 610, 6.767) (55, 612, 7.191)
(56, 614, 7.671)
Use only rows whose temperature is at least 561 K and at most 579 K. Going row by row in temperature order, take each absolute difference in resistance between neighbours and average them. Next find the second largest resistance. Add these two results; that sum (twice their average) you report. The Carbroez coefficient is 10.7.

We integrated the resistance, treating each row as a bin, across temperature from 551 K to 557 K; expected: 57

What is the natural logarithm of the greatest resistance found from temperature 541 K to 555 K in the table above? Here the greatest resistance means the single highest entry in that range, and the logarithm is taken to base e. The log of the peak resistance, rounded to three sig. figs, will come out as 2.26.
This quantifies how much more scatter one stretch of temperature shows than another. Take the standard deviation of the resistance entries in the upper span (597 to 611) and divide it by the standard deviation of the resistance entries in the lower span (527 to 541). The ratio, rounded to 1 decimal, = 1.3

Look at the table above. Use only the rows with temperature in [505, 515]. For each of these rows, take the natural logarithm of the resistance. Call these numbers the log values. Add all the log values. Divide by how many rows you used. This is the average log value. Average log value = 2.18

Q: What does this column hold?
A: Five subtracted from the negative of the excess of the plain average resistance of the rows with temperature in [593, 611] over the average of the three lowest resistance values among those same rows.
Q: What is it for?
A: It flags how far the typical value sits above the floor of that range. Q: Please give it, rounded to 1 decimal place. -5.2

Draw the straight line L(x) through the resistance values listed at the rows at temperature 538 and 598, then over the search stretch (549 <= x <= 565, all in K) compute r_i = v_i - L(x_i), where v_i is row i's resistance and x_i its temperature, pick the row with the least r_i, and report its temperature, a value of 552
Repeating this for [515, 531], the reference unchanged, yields 516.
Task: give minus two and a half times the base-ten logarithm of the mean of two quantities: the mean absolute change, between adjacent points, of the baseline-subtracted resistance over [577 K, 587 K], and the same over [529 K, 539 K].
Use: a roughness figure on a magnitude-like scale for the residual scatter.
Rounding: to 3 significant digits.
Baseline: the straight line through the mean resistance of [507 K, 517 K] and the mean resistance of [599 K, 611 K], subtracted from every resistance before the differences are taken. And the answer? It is 1.95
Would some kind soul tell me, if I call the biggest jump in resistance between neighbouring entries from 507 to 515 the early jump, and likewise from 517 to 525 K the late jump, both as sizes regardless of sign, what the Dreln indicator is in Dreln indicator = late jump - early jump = -0.42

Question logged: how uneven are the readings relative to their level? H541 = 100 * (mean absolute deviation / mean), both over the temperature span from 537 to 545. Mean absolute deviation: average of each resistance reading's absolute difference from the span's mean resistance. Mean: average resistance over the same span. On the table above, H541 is 1.2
